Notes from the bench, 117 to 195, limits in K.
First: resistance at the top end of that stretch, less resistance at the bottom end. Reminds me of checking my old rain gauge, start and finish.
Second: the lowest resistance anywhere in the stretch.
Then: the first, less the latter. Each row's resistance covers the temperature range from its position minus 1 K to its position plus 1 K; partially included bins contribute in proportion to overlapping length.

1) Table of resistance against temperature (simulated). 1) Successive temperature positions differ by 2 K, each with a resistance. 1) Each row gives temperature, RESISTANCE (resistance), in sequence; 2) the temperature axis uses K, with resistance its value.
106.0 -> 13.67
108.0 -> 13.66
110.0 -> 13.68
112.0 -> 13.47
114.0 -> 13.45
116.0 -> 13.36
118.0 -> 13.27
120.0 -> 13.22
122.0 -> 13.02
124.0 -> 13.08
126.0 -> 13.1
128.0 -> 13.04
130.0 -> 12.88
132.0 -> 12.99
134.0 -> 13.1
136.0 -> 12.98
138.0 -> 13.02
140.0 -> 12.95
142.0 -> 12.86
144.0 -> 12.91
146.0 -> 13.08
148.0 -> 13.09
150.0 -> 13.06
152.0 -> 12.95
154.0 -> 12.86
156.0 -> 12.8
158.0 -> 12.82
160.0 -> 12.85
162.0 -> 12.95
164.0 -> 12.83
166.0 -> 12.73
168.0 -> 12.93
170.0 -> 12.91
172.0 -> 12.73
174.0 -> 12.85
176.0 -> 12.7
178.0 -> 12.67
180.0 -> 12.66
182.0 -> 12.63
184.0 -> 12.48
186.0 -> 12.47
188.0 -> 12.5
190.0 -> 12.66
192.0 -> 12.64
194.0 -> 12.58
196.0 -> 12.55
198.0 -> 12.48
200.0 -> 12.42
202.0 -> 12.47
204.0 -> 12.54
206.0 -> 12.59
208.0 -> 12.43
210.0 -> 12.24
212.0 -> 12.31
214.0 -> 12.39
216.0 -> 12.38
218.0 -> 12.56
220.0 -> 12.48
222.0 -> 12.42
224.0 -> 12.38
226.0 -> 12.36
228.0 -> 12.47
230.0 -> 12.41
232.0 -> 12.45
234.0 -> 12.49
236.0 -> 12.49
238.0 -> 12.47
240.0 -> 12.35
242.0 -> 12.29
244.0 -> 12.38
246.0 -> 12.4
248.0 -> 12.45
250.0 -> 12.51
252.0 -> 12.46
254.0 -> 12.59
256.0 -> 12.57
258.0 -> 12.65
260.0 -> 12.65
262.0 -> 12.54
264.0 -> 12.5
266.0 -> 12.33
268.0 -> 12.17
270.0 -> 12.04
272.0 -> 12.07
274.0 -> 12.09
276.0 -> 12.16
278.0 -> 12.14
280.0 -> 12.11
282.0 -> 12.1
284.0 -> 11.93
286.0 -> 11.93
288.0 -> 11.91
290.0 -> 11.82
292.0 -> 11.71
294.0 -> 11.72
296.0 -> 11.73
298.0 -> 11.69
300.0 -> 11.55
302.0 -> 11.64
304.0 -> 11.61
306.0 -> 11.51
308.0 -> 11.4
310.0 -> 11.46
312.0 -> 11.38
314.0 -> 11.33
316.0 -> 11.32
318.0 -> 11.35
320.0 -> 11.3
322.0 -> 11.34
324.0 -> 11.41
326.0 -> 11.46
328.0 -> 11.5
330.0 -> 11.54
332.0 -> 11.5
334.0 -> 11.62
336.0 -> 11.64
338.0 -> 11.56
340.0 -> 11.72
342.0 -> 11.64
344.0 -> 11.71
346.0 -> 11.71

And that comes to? -13.2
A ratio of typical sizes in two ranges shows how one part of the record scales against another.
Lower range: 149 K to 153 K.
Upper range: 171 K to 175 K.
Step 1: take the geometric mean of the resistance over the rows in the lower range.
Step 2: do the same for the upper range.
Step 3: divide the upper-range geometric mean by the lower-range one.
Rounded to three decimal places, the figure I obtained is 0.983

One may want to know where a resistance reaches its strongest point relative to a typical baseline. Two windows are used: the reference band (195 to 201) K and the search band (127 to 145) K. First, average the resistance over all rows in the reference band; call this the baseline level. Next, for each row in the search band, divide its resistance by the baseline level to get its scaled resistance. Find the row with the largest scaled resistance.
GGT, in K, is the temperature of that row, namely 134.0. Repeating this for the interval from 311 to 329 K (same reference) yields 328.0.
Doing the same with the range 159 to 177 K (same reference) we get 162.0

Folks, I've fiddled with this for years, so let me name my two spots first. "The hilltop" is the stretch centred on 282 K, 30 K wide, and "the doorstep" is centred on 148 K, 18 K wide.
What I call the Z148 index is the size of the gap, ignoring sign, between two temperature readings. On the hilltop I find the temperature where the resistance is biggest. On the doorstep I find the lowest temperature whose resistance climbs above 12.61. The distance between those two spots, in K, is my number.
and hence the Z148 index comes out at 128 K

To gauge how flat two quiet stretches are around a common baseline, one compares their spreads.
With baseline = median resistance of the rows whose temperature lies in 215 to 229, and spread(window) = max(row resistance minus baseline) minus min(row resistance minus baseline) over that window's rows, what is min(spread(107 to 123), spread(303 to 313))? 0.23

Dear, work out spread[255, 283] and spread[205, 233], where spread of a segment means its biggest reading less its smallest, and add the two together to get 1.0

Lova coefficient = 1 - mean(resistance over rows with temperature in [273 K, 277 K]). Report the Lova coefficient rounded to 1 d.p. -11.1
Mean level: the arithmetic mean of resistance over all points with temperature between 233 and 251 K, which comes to 12.4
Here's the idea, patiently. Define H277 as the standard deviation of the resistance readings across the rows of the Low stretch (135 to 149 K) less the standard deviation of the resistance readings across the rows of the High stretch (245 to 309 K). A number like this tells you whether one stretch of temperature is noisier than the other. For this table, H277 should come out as -0.29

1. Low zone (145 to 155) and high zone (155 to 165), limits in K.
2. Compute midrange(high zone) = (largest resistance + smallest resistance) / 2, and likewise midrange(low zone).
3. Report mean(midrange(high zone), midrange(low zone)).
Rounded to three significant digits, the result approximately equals 12.9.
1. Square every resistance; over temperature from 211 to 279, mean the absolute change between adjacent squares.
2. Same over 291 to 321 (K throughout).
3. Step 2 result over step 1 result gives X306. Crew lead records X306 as 0.82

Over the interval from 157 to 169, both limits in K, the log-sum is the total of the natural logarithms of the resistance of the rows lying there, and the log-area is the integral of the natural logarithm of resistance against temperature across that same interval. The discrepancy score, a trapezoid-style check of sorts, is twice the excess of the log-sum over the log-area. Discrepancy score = -30.6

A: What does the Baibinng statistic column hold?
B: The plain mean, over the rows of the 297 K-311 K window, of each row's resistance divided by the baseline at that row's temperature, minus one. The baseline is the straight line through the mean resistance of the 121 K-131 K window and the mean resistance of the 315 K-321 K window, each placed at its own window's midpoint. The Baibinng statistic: 0.009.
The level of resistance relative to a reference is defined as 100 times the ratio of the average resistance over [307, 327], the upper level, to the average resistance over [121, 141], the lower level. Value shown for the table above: 87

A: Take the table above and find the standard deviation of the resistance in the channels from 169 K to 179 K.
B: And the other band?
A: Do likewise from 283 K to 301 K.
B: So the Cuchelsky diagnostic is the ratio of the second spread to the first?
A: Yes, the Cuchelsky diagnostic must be 1.3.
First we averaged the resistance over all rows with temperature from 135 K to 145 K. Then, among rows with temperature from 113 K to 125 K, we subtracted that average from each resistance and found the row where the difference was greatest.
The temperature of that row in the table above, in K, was 114.0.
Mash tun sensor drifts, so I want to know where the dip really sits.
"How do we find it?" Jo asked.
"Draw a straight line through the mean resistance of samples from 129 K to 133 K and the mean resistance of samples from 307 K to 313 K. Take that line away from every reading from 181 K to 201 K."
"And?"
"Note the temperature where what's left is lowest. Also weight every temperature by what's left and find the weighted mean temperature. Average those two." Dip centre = 188.2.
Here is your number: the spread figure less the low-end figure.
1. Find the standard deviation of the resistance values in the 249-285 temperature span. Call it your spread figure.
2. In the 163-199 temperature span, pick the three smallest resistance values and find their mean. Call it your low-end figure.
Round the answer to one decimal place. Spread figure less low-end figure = -12.2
